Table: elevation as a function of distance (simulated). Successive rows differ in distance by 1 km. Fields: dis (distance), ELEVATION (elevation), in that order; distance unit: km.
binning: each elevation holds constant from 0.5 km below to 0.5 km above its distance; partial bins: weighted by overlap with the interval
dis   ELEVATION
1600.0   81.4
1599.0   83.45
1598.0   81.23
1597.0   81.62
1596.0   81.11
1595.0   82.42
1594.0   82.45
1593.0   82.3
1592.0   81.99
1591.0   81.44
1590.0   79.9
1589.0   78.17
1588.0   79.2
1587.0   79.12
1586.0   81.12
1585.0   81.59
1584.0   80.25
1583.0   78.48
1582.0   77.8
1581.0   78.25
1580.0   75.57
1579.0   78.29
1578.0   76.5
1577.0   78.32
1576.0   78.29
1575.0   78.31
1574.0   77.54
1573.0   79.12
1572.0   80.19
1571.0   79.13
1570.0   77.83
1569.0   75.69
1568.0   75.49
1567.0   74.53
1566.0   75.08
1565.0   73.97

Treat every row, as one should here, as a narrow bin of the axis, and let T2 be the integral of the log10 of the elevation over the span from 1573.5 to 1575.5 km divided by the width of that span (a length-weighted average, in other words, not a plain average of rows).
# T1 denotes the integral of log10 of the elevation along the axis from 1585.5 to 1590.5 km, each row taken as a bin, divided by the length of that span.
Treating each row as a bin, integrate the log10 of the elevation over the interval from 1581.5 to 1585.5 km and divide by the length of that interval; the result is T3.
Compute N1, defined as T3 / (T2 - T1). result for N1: -219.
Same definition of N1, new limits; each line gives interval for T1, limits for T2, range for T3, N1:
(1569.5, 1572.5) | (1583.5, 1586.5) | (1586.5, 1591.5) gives 180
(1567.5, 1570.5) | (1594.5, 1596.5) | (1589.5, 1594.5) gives 64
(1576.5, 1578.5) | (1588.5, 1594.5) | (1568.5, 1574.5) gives 95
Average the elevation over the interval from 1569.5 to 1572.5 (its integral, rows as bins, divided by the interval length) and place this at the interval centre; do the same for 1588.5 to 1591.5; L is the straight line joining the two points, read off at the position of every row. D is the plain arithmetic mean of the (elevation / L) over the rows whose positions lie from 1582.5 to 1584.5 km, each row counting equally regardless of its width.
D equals 1.00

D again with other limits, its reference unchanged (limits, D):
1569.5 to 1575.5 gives 0.99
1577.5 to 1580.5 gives 0.97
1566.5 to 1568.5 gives 0.95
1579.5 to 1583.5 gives 0.98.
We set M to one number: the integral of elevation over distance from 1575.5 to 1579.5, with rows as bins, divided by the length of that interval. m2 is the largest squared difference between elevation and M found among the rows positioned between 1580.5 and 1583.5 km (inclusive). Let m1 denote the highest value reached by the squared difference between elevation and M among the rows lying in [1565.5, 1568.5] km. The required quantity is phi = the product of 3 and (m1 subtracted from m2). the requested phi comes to -32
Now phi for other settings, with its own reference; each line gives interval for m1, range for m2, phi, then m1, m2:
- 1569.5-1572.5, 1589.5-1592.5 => 35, 5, 17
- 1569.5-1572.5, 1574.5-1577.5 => -16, 5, 0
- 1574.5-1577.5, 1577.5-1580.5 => 15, 0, 5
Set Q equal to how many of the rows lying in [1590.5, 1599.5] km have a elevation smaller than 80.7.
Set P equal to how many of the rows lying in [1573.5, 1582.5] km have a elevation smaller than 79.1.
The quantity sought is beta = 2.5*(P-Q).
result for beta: 22.5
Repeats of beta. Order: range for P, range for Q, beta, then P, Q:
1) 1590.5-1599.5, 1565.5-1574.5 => -22.5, 0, 9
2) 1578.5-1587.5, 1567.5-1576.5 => -10.0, 5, 9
